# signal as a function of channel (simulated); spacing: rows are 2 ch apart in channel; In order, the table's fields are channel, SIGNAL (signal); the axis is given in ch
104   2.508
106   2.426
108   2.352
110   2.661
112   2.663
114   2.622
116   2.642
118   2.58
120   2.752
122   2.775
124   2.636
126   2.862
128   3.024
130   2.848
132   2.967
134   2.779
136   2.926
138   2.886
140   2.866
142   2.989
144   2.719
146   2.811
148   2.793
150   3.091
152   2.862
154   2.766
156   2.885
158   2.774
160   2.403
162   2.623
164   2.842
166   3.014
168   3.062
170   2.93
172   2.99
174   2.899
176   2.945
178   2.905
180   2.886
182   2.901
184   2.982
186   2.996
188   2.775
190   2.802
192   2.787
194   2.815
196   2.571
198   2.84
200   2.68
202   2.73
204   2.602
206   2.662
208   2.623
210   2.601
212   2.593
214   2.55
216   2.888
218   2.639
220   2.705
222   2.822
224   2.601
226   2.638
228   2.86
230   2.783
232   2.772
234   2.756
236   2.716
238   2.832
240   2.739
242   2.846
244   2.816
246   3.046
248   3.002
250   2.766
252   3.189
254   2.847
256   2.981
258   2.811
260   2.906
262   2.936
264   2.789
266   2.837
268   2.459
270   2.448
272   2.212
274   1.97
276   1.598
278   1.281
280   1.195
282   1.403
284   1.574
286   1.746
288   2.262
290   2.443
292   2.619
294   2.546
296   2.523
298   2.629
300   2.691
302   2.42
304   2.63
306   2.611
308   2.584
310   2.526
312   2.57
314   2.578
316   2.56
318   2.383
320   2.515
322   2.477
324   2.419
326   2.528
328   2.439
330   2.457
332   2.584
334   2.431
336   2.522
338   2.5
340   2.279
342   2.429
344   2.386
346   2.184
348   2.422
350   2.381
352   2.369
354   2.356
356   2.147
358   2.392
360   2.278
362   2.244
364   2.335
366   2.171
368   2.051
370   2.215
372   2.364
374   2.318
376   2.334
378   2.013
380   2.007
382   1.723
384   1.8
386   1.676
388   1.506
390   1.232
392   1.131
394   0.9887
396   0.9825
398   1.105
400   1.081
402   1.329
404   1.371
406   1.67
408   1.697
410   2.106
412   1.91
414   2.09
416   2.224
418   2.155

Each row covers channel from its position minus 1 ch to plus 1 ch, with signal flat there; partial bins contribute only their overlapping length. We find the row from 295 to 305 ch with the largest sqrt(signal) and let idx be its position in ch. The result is 300 ch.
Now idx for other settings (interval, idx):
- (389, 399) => 390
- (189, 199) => 198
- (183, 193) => 186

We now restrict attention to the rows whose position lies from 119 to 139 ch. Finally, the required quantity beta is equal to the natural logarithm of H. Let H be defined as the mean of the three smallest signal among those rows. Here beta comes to 1.00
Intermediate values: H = 2.7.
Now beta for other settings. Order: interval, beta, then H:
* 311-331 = 0.88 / 2.4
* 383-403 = 0.02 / 1.0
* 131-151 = 1.02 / 2.8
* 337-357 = 0.79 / 2.2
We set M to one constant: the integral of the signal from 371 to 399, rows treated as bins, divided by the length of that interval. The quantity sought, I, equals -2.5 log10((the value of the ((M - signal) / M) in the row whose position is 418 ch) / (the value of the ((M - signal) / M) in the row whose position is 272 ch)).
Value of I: 0.1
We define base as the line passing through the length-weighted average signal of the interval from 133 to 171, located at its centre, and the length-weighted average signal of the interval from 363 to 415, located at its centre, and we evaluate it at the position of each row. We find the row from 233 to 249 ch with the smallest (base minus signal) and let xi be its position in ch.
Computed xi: 246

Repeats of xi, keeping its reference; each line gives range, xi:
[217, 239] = 238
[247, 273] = 252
